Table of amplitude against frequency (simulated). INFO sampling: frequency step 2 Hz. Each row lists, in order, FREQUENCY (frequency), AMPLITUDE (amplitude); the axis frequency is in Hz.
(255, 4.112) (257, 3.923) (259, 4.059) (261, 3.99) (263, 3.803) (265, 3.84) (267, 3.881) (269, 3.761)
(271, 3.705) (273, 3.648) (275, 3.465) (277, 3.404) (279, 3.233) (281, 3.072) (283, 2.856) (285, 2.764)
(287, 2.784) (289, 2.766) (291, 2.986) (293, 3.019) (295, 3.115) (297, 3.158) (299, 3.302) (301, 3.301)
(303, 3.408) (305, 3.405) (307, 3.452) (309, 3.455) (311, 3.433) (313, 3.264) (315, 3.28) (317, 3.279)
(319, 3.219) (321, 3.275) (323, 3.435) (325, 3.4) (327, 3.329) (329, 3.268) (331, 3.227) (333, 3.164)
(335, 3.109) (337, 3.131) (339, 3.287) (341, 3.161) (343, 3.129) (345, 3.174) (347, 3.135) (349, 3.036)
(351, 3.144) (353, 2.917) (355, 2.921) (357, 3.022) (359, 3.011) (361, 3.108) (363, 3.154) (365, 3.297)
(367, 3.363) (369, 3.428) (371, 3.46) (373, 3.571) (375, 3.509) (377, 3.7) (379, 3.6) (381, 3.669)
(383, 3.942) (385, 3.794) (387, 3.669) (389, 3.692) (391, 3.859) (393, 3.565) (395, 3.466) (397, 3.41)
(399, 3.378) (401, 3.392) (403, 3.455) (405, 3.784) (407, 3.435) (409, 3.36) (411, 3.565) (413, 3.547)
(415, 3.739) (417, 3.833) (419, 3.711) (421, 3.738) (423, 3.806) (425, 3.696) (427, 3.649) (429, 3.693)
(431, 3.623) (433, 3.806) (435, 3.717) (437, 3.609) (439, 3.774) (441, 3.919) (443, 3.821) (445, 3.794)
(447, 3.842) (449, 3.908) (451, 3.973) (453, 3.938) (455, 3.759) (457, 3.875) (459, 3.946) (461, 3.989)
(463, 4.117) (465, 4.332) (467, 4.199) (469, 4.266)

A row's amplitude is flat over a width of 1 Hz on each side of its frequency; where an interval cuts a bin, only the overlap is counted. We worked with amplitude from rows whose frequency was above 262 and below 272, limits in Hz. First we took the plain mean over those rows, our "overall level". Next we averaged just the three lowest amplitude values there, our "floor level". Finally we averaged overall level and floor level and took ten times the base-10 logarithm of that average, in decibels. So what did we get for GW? 5.8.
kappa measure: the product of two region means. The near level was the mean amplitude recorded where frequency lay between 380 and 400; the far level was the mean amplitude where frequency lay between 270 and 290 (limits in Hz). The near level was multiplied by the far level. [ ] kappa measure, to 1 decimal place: 11.6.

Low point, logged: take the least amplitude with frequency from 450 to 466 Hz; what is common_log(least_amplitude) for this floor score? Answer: 0.575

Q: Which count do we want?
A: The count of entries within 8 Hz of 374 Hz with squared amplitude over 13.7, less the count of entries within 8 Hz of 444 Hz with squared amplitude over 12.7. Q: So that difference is -8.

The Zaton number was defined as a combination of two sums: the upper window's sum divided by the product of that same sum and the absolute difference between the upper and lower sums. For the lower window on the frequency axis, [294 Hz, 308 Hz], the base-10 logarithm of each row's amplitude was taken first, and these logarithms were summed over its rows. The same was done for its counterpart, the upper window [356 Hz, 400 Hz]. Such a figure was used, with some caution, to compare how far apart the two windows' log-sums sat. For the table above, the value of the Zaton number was 0.12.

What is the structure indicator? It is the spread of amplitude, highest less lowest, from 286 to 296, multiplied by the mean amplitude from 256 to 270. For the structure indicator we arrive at 1.4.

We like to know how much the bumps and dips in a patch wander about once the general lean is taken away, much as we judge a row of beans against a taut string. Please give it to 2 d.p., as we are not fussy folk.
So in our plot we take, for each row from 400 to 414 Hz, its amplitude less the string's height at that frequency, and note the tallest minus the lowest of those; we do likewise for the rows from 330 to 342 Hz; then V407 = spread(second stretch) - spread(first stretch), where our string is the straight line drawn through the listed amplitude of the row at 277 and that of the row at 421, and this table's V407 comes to -0.26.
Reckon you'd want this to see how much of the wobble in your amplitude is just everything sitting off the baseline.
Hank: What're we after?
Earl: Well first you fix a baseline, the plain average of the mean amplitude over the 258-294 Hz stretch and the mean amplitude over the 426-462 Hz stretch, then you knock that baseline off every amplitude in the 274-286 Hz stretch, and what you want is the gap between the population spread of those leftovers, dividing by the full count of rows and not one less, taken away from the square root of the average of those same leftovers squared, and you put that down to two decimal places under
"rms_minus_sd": 0.28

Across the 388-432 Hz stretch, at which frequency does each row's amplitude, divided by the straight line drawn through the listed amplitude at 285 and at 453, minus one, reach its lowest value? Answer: 409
